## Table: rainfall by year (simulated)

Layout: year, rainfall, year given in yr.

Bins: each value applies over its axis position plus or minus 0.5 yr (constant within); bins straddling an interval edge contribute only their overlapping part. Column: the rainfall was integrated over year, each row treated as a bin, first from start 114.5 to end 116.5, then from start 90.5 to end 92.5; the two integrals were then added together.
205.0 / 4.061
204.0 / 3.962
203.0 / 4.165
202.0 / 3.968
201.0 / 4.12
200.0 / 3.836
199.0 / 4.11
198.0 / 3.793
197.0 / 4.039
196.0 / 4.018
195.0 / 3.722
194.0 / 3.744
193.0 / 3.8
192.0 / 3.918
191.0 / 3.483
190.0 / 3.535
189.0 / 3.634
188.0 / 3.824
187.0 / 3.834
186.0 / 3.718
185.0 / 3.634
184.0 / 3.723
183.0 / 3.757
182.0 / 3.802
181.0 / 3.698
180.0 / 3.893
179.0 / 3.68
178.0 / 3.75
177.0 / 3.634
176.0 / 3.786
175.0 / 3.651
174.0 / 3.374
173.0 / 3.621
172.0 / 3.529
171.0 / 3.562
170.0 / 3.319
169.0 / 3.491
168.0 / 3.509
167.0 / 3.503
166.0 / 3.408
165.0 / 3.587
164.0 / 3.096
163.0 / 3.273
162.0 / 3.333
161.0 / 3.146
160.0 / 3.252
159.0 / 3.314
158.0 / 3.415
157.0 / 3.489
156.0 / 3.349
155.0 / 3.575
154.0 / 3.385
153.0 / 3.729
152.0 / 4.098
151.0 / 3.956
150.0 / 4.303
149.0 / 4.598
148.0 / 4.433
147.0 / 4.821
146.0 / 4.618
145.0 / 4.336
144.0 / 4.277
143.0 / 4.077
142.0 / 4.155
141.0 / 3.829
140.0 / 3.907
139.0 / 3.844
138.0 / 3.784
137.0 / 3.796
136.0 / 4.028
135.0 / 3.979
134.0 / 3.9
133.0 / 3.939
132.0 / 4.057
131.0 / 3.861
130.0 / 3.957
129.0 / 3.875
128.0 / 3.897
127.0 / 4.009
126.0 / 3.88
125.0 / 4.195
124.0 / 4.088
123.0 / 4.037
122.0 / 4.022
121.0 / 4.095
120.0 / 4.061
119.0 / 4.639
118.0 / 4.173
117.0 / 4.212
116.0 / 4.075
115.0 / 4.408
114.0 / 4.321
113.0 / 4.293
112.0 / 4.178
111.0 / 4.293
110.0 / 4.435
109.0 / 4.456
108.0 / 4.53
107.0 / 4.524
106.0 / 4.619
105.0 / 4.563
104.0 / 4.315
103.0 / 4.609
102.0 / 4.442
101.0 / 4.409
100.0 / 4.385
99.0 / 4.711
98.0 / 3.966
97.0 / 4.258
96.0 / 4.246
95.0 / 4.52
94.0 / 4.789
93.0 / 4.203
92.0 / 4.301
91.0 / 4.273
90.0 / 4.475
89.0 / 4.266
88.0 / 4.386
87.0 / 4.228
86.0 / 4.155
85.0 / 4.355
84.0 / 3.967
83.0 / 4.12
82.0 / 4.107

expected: 17.1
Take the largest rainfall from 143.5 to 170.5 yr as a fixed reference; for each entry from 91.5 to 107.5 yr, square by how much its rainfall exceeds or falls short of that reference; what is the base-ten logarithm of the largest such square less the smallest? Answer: -0.14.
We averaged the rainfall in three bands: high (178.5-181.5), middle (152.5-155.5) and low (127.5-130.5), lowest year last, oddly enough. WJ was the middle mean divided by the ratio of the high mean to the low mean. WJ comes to 3.7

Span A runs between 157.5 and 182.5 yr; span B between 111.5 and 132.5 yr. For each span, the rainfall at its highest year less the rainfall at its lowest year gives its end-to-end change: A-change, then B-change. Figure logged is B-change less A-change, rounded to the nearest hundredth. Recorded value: -0.51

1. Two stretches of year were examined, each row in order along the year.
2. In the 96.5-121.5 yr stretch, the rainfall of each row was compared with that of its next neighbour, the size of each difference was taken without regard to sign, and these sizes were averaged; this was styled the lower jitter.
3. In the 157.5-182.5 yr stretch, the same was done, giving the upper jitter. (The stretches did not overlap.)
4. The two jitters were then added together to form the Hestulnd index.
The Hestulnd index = 0.33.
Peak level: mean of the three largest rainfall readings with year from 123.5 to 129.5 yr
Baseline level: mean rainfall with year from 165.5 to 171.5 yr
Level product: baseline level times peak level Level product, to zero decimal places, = 14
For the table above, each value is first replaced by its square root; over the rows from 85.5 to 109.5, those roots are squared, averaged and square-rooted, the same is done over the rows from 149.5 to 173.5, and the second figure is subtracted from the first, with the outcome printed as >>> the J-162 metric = 0.224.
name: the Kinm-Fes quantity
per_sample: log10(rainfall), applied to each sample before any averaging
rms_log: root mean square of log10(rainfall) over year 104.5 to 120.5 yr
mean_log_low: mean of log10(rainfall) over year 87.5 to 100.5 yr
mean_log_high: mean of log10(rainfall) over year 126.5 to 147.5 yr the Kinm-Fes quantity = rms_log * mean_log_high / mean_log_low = 0.61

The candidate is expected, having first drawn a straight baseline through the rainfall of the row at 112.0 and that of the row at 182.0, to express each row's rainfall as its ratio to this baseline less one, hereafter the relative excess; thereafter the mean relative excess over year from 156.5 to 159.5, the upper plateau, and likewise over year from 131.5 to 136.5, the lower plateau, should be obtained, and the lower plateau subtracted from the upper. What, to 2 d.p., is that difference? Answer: -0.11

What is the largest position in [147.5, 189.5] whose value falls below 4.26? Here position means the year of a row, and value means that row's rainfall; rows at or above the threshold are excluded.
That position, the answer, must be 189.0 yr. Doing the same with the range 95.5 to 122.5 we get 122.0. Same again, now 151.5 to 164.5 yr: 164.0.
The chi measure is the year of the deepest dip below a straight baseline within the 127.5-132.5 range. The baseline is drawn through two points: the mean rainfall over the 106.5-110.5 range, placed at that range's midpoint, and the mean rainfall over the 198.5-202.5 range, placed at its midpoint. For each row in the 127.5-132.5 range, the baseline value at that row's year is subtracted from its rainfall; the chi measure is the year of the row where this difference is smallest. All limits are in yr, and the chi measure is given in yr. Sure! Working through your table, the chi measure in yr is 131.0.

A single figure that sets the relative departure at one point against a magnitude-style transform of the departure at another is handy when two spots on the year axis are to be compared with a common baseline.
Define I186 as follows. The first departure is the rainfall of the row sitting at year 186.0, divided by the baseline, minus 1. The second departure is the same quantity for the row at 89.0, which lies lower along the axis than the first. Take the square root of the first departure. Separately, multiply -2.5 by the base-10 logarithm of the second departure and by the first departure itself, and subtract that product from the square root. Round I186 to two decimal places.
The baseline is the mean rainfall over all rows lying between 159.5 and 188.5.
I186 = 0.13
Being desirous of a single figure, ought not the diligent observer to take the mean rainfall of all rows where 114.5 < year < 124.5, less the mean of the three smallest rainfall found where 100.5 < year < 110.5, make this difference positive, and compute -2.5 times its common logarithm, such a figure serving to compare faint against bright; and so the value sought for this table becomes 1.7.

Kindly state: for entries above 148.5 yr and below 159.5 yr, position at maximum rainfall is 149.0 yr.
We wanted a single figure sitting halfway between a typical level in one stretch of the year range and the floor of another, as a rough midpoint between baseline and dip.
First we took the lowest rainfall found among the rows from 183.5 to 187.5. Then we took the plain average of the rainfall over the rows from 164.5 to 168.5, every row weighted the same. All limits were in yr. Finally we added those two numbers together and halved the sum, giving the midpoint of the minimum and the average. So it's 3.6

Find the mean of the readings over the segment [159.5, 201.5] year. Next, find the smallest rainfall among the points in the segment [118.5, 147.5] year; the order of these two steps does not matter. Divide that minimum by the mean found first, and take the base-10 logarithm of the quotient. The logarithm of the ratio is 0.016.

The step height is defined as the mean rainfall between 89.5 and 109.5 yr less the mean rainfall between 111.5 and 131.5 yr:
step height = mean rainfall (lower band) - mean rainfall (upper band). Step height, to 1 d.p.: 0.3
